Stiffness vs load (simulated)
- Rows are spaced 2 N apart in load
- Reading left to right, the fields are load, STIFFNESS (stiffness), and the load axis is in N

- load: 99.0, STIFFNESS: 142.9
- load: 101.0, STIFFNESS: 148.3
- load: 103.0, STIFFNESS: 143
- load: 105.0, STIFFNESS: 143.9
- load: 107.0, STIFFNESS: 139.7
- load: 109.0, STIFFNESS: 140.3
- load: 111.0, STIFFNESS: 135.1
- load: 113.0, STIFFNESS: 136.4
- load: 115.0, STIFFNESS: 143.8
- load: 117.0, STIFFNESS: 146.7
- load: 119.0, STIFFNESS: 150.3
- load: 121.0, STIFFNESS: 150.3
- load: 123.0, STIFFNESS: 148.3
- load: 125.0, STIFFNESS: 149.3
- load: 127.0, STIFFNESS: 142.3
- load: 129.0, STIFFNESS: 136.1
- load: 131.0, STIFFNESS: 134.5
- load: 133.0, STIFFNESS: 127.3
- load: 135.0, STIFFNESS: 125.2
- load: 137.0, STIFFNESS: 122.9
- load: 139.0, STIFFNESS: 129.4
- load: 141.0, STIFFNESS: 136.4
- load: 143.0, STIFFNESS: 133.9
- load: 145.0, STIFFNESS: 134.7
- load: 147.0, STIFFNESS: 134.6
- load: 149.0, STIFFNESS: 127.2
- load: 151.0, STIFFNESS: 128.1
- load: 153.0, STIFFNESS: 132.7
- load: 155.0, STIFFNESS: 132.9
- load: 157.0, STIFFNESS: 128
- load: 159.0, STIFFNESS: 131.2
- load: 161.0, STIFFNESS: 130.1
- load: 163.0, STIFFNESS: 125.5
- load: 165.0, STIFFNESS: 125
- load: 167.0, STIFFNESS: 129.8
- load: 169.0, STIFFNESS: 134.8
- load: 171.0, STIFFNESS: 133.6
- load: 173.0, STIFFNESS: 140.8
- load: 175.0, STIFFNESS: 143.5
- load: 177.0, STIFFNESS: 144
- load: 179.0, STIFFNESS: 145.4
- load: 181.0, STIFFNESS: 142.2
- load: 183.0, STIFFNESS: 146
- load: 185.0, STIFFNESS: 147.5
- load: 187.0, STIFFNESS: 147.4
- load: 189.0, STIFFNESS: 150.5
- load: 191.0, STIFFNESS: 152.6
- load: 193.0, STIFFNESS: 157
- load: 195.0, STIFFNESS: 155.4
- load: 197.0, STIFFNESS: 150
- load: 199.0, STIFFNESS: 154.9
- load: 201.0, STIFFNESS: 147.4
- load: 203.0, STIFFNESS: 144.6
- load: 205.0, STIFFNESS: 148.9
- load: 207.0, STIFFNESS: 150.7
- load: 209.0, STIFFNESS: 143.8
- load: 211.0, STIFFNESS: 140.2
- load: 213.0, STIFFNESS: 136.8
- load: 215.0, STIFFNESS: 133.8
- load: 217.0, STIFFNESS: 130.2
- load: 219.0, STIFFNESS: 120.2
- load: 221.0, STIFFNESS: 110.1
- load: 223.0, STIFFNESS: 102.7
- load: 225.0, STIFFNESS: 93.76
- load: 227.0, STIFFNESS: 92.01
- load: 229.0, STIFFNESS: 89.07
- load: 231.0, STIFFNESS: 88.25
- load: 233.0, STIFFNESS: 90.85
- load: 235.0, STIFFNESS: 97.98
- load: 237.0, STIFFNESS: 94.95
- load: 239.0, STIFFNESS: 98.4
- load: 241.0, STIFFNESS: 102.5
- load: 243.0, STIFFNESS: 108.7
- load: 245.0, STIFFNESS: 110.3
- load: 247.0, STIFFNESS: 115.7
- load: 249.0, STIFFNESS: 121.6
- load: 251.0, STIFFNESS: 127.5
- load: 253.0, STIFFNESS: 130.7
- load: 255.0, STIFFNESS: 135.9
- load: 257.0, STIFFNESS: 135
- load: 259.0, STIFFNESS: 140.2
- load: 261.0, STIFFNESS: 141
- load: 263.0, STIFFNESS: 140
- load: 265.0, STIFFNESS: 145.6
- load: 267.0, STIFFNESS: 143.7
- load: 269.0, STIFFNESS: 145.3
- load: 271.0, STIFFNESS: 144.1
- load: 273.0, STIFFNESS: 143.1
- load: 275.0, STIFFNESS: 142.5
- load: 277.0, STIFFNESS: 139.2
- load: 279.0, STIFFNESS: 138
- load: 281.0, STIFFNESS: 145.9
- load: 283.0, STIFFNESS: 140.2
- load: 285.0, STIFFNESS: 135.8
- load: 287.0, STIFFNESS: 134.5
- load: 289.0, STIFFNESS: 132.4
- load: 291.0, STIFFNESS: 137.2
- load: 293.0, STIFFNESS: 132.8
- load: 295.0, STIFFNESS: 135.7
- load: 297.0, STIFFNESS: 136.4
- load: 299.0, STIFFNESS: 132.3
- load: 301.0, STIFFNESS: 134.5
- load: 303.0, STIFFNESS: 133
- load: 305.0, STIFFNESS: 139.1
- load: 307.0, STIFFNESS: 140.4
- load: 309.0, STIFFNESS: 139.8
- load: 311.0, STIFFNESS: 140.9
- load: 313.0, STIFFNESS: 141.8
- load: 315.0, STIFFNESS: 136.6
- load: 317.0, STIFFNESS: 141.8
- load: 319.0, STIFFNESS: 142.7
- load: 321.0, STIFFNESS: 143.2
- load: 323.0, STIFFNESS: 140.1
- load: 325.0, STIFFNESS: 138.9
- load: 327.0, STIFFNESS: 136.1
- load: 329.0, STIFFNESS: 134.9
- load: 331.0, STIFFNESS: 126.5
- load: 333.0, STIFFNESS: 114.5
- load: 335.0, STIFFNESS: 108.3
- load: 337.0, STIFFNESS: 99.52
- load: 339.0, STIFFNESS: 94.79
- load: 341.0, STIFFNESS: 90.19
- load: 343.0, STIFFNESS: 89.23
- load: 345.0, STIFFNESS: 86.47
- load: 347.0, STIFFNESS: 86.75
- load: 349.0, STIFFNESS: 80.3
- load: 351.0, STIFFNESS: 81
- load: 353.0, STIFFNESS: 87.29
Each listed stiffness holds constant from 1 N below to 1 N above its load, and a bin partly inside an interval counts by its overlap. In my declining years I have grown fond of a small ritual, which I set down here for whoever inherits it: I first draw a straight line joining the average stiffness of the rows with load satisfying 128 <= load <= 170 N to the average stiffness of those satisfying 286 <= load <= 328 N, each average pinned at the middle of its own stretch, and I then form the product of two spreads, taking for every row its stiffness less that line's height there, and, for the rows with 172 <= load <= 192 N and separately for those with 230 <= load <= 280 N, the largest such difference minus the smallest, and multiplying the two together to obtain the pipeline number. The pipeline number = 613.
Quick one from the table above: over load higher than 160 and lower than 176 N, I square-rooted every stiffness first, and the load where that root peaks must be 175.0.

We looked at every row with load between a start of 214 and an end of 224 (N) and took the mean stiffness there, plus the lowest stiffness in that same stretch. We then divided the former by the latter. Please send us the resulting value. 1.16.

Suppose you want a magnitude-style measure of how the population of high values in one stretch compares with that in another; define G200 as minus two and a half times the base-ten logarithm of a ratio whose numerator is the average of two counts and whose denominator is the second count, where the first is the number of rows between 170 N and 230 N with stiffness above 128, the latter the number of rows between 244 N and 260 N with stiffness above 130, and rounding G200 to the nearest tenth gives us -1.4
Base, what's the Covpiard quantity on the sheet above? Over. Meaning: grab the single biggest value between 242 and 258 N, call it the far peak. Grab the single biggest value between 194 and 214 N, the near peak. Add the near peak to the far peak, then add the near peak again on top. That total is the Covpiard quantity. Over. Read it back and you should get 447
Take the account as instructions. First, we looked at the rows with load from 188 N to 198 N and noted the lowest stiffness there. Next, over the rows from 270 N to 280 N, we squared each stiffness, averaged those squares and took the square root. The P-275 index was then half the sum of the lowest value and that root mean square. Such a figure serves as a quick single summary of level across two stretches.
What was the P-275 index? 146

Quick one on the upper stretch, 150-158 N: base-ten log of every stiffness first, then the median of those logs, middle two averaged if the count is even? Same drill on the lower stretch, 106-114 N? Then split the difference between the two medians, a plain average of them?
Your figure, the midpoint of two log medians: 2.13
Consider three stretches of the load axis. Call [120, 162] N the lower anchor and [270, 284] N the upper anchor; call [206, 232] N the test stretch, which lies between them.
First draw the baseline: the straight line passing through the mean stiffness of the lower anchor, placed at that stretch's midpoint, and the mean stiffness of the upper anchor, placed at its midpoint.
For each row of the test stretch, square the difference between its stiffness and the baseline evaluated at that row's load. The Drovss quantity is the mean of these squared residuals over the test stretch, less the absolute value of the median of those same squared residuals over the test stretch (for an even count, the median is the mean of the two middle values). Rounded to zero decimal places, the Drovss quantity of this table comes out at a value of 594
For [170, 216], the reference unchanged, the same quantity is 27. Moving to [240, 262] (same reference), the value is 244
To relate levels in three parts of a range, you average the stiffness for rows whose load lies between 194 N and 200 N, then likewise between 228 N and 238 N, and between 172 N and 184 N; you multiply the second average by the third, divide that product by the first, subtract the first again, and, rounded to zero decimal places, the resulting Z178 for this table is -67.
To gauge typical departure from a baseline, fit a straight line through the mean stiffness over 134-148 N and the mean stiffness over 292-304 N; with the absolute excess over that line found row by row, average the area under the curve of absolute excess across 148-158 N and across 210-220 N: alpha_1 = 42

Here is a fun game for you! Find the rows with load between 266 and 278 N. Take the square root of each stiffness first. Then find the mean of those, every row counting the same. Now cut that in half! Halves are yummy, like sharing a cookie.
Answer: 5.98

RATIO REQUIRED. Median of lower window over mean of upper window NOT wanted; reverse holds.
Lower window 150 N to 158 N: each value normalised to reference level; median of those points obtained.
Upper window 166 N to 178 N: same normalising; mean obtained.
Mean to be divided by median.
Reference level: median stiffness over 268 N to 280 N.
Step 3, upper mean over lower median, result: 1.06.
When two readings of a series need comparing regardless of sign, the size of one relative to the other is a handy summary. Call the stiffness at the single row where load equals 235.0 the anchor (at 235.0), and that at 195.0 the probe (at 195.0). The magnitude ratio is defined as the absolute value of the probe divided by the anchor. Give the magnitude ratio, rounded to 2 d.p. 1.59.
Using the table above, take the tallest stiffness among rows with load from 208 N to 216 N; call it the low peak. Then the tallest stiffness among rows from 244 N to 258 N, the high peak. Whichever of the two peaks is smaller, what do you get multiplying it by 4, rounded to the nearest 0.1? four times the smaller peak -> 543.6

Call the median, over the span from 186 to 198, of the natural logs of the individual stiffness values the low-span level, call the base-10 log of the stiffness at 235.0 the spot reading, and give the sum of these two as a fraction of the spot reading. 3.52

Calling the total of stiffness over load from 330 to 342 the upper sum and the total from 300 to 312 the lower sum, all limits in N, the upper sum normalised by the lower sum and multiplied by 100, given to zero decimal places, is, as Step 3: 77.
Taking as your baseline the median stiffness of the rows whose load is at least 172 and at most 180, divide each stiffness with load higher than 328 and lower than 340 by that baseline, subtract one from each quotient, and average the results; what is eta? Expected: -0.2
